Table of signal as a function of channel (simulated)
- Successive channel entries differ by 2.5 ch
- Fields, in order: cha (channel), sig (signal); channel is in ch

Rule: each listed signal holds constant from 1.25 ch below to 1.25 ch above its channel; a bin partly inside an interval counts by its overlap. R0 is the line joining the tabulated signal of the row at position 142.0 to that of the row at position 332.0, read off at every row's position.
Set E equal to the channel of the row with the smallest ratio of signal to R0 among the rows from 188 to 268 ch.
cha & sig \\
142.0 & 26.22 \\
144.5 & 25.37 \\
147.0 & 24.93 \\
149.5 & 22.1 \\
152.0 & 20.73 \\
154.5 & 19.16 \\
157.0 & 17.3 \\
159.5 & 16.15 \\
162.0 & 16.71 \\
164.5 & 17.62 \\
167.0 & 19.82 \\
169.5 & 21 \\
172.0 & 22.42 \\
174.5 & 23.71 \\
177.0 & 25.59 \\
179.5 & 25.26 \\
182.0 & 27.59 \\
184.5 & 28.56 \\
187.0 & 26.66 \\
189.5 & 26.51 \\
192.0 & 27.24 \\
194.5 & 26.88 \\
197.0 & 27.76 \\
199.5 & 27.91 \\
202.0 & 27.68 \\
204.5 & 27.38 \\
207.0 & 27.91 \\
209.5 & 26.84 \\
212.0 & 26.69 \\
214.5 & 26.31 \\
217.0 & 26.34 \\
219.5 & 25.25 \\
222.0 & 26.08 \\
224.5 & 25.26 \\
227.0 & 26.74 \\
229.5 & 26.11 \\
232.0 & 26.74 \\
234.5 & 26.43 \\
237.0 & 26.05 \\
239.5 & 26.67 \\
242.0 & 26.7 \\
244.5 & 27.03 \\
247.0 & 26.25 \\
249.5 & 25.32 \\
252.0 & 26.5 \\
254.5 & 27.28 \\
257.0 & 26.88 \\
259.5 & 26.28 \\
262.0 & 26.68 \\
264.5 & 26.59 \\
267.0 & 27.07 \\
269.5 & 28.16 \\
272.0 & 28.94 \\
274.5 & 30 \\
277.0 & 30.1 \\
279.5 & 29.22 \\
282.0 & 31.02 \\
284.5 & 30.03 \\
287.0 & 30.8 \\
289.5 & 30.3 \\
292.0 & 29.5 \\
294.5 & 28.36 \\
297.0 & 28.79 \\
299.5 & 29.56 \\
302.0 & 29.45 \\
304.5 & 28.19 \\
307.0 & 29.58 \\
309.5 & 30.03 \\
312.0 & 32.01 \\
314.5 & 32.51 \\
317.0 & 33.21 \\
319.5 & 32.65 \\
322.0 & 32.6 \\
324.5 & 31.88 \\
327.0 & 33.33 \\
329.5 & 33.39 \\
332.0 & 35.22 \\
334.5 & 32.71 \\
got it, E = 249.5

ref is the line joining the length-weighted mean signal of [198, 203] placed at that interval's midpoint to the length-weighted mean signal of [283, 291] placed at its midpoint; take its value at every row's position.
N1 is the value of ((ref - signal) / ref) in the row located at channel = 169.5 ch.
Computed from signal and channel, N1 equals 0.22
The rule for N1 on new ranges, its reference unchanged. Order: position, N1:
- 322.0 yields -0.04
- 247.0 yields 0.10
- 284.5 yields 0.01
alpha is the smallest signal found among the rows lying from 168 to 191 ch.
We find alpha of 21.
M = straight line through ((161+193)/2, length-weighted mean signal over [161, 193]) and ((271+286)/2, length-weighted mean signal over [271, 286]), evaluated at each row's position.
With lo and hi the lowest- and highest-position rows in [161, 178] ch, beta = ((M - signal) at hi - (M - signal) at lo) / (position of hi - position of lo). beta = -0.531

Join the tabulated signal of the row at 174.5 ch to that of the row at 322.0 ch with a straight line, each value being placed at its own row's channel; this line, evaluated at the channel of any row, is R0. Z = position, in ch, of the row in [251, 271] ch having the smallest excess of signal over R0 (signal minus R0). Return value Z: 259.5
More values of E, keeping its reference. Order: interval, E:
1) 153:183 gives 159.5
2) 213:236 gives 224.5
